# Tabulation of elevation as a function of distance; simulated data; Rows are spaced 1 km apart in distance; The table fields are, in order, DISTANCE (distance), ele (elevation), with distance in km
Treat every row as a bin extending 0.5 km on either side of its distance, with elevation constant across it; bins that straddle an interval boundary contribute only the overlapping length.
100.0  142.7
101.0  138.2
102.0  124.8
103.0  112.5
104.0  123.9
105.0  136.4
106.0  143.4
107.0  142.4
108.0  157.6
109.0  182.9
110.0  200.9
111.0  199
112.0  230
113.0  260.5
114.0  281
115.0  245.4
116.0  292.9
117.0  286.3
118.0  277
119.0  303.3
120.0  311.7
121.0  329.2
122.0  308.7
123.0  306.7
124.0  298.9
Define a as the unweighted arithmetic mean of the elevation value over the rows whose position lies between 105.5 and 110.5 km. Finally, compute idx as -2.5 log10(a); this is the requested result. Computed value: -5.5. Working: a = 165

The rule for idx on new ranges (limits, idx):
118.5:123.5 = -6.2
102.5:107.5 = -5.3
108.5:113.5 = -5.8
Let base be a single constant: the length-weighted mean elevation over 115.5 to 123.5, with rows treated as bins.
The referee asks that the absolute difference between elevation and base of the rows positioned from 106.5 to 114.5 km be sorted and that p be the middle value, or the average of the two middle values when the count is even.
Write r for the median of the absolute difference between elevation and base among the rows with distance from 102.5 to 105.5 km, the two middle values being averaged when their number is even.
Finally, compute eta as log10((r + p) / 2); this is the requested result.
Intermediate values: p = 102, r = 178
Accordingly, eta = 2.15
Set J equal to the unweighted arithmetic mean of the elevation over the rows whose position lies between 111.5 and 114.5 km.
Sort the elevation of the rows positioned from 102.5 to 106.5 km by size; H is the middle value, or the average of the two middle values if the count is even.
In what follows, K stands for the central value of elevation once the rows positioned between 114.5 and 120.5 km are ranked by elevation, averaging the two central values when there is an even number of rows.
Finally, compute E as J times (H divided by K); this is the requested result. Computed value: 116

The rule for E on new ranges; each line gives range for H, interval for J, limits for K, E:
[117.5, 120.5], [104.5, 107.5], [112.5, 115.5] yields 164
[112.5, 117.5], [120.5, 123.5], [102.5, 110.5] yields 619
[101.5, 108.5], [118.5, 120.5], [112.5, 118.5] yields 150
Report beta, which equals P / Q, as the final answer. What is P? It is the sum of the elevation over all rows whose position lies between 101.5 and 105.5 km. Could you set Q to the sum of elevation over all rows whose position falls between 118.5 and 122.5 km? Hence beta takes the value 0.4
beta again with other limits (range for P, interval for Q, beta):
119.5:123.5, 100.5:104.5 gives 2.5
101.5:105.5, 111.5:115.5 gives 0.5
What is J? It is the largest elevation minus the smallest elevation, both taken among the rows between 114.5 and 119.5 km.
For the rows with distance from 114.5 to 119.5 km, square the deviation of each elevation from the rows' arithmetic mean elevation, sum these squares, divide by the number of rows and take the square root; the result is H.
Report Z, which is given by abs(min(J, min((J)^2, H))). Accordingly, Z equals 20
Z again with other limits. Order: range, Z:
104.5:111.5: 26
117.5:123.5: 15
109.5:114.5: 32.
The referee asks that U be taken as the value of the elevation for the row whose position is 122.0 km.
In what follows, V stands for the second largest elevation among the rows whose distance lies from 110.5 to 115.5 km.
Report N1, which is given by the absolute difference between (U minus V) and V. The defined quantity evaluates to 212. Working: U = 308.7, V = 260.5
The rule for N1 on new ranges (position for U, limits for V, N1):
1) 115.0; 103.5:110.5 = 120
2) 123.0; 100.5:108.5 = 20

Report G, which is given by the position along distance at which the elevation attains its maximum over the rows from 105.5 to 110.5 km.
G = 110.0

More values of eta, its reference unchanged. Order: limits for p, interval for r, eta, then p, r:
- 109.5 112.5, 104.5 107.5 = 2.12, 101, 160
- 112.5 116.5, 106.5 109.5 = 1.94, 31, 144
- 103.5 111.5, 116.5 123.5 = 1.91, 151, 10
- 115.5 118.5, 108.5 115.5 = 1.64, 16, 72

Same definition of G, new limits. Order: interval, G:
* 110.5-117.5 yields 116.0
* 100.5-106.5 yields 106.0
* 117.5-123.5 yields 121.0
